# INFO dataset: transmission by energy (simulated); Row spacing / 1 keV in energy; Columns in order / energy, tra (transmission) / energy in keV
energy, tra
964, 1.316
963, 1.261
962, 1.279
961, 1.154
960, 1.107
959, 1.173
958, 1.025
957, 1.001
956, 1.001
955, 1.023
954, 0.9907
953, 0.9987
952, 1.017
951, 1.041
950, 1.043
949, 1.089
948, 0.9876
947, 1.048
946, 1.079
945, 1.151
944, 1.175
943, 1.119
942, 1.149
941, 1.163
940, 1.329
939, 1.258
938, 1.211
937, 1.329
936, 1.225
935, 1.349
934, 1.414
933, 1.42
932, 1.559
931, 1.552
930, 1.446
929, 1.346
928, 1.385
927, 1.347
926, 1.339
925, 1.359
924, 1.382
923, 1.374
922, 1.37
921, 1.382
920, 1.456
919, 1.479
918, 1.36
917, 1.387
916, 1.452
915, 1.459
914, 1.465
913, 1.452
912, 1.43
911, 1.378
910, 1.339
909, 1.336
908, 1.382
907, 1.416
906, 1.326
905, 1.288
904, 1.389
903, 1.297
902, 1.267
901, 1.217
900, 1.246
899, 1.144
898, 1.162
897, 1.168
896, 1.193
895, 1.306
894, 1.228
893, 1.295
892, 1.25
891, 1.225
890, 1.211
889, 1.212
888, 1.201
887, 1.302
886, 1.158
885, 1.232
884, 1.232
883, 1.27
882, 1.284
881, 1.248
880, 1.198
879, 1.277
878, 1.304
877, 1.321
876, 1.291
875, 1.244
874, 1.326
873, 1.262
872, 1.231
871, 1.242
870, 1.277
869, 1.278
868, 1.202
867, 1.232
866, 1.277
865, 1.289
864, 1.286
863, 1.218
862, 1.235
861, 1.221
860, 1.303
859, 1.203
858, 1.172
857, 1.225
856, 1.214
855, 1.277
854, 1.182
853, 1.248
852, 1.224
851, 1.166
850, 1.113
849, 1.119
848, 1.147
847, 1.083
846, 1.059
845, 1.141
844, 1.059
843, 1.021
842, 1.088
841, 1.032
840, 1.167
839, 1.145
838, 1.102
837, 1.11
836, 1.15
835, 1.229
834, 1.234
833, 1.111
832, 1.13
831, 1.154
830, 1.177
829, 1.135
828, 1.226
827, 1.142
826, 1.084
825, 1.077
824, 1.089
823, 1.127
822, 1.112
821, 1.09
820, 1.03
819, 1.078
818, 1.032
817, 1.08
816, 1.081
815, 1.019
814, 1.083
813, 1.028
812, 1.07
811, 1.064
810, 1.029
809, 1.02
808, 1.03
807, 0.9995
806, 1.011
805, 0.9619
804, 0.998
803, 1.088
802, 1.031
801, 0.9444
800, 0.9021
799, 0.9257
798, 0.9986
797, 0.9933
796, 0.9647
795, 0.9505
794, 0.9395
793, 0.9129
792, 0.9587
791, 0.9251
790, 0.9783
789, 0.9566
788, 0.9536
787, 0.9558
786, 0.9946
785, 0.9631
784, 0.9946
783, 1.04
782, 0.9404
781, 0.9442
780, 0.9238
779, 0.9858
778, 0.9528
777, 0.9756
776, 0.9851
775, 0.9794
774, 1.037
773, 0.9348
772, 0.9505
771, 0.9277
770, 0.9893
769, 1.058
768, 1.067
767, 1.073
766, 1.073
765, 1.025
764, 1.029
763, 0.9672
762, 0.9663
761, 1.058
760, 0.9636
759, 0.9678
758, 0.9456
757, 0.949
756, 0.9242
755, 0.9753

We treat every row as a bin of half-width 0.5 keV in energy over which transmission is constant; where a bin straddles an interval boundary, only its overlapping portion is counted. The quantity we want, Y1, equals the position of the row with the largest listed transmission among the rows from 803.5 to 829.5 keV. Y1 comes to 828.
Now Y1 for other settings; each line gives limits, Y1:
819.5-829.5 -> 828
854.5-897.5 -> 874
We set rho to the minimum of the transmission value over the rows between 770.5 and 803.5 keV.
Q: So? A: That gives 0.9021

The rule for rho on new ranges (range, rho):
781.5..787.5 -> 0.9404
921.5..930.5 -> 1.339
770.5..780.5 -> 0.9238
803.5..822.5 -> 0.9619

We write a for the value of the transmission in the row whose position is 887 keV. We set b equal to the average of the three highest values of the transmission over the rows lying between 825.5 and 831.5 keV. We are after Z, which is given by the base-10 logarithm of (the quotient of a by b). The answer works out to 0.04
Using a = 1.302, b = 1.19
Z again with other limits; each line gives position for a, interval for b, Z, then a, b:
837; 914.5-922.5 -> -0.12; 1.11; 1.46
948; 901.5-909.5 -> -0.15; 0.9876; 1.40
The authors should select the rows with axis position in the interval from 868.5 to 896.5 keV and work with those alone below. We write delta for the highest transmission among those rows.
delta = 1.326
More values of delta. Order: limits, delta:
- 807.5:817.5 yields 1.083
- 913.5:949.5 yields 1.559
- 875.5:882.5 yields 1.321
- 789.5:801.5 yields 0.9986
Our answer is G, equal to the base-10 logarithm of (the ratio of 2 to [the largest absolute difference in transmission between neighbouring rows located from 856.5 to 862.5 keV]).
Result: 1.30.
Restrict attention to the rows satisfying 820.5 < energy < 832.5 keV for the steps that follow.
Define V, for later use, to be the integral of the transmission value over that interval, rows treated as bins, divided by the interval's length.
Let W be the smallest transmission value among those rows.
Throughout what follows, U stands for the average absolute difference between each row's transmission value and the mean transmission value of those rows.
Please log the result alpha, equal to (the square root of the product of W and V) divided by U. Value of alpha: 34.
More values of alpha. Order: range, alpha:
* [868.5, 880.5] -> 42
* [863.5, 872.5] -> 46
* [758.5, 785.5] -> 24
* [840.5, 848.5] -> 29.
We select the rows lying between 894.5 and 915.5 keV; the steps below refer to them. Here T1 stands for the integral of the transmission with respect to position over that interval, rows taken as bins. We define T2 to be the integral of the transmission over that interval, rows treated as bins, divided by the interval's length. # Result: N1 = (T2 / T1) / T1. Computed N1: 0.0017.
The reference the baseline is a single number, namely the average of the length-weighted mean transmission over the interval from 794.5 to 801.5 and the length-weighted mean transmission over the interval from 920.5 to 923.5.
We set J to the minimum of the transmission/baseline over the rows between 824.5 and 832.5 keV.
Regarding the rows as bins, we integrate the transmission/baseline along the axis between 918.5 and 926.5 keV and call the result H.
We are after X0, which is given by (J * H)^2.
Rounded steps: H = 9.6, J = 0.92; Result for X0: 78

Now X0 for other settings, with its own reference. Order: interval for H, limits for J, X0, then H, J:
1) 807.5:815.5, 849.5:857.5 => 47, 7.2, 0.96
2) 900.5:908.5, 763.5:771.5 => 52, 9.1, 0.80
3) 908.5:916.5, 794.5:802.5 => 57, 9.7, 0.77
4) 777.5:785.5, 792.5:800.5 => 27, 6.6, 0.77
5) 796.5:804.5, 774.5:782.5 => 29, 6.8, 0.79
